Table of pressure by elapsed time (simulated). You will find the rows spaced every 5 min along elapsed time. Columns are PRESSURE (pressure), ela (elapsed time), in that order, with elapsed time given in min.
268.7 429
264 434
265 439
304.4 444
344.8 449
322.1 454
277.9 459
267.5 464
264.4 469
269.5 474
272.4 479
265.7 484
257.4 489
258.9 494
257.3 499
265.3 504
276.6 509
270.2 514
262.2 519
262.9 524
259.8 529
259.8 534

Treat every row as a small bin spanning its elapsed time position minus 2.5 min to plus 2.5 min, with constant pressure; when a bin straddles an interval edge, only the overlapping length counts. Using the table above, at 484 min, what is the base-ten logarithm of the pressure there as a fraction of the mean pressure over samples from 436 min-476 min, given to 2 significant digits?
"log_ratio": -0.037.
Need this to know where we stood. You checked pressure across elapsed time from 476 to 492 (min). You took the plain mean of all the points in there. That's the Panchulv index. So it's 265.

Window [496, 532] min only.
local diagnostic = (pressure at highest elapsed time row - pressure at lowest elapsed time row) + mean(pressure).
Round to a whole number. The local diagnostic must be 267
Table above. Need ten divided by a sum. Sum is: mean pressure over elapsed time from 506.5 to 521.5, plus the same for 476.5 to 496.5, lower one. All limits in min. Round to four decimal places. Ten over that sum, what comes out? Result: 0.0188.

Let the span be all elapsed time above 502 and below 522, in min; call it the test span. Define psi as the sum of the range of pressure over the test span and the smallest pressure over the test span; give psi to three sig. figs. 277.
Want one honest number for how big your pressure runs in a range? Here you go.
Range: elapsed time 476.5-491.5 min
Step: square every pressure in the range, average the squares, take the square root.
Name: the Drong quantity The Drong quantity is 265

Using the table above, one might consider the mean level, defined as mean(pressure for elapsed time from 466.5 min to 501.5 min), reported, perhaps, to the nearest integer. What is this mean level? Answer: 264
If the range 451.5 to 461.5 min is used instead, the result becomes 300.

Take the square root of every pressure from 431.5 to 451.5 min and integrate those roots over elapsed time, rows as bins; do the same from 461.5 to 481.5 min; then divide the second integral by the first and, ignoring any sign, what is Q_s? 0.96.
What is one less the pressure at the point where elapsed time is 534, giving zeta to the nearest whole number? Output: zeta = -259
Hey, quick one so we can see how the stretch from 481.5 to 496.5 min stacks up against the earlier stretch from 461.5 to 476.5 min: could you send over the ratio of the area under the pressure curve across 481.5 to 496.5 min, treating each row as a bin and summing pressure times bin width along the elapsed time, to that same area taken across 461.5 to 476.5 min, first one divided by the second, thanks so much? 0.98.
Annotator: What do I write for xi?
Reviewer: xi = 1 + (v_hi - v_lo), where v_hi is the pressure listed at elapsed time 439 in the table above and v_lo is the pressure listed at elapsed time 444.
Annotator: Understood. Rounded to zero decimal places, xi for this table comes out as -38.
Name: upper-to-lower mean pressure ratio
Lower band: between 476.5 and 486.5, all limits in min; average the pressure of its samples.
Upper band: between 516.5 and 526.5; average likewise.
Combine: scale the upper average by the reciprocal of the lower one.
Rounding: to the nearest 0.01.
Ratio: 0.98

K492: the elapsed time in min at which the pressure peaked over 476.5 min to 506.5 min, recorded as 479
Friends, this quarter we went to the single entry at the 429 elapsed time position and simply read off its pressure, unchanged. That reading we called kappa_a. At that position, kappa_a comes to 268.7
